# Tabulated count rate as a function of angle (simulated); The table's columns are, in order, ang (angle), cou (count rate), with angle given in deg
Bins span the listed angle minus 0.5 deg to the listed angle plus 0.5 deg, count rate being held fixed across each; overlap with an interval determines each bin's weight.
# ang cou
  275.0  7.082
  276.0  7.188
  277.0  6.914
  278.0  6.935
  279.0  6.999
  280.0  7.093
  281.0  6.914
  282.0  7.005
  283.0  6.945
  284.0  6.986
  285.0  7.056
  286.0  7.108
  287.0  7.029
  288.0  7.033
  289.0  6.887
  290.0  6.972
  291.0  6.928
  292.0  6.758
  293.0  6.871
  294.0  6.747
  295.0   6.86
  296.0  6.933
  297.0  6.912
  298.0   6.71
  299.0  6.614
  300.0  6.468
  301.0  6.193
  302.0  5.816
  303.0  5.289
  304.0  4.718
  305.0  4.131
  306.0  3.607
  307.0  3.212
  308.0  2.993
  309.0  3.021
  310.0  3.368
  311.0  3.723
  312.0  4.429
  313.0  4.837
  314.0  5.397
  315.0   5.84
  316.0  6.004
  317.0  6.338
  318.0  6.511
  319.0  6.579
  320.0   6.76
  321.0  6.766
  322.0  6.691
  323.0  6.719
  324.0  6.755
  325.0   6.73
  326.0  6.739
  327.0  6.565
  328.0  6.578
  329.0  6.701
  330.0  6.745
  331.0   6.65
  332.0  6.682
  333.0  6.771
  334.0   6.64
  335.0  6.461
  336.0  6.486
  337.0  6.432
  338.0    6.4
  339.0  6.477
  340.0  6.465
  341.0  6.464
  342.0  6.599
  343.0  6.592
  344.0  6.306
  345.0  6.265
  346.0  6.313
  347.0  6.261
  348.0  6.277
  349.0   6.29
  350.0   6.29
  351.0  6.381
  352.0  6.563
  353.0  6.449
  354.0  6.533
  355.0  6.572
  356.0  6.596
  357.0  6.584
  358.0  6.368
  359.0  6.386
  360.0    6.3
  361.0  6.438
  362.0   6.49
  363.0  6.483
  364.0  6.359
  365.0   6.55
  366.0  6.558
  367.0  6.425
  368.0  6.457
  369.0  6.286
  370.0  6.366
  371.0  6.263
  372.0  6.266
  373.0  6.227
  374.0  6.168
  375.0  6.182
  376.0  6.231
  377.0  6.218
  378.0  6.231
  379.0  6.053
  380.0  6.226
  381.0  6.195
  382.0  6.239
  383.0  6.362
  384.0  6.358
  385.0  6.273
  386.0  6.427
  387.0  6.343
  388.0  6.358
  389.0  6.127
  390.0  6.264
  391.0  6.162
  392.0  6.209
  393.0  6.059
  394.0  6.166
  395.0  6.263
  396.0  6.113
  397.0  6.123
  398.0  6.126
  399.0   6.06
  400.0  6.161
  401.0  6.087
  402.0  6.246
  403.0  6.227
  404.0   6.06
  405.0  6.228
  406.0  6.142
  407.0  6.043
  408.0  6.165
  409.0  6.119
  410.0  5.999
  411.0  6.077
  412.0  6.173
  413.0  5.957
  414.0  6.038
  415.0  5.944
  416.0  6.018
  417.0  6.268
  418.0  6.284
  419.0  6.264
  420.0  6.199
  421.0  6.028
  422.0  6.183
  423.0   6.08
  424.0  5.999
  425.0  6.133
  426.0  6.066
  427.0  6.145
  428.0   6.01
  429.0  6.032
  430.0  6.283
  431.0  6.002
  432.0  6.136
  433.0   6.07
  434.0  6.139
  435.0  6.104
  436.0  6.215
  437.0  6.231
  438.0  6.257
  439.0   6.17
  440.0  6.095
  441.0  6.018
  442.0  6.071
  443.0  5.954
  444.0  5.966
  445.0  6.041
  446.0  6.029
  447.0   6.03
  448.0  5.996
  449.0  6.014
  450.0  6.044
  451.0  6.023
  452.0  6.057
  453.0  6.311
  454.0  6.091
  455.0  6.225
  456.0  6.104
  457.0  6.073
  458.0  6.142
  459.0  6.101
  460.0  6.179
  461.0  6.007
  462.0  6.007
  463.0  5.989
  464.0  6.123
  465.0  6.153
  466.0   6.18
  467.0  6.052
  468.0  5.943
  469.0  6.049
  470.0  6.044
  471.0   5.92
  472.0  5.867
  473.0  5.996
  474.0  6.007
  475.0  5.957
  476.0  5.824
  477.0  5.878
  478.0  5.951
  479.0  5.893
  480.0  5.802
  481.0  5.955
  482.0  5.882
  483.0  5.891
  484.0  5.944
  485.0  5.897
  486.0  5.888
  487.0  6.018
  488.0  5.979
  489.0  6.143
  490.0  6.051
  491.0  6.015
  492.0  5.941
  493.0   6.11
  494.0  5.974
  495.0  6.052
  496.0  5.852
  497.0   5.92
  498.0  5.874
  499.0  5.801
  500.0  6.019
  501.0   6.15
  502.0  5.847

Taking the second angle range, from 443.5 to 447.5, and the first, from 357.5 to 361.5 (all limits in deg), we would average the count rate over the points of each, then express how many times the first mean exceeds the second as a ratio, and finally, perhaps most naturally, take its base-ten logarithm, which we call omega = 0.025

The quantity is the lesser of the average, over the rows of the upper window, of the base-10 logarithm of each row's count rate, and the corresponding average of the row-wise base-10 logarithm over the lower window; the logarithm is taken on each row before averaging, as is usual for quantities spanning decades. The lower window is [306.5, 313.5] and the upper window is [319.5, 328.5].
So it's 0.556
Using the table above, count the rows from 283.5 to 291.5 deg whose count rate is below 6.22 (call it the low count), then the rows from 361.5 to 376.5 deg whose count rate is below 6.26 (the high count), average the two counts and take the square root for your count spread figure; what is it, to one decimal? 1.4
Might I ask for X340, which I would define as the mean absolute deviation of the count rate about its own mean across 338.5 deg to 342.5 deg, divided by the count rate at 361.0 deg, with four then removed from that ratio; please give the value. -3.99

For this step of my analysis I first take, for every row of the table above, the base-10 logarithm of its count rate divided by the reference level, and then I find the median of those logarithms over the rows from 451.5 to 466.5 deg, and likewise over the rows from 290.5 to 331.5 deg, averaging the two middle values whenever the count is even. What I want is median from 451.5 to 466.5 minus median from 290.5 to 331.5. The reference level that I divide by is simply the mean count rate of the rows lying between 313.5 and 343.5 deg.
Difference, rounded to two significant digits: -0.032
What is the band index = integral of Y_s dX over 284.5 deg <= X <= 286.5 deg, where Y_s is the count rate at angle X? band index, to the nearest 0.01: 14.16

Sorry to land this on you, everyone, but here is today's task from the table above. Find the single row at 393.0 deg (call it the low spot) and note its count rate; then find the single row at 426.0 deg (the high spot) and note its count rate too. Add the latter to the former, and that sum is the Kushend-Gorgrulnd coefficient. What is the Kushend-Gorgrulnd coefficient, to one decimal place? 12.1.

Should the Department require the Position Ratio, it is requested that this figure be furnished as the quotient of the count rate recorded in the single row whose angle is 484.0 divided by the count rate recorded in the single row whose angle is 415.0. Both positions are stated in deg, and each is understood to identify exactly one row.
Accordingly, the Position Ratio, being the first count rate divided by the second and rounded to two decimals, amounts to 1.00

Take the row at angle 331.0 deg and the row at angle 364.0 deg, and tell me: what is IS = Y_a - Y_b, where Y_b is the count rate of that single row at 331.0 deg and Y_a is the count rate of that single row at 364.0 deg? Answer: -0.29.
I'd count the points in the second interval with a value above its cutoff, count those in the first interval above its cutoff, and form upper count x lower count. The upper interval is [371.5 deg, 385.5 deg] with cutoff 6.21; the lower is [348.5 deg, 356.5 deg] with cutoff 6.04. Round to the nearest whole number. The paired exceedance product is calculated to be 80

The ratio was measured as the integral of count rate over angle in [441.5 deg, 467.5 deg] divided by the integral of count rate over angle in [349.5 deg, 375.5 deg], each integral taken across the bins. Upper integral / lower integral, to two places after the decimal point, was 0.95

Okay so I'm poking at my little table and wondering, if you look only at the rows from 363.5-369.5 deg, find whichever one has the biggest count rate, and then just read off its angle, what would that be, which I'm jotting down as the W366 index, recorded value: 366.0 deg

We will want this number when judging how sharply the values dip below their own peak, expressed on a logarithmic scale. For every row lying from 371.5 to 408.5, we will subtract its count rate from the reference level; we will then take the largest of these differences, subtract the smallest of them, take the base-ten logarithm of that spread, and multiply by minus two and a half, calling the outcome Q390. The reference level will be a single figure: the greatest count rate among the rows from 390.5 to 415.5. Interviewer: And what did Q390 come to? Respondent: 1.0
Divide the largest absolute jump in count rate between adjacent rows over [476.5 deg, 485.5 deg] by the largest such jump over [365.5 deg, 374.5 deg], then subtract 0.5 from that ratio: 0.39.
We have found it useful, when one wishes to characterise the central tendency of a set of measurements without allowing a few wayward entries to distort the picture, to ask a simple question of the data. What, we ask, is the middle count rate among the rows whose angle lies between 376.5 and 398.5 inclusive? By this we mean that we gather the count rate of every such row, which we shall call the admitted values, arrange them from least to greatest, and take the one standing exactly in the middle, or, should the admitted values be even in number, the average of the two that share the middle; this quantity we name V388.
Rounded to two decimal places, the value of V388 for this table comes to 6.22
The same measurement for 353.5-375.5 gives 6.41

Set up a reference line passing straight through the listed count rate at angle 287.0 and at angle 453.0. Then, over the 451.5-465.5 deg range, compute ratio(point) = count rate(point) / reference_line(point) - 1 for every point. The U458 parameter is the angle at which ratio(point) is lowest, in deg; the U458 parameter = 463.0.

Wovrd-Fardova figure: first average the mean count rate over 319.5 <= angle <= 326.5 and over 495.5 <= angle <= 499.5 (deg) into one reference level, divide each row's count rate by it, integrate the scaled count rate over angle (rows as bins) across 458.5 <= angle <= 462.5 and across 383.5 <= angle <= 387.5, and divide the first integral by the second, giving 0.96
